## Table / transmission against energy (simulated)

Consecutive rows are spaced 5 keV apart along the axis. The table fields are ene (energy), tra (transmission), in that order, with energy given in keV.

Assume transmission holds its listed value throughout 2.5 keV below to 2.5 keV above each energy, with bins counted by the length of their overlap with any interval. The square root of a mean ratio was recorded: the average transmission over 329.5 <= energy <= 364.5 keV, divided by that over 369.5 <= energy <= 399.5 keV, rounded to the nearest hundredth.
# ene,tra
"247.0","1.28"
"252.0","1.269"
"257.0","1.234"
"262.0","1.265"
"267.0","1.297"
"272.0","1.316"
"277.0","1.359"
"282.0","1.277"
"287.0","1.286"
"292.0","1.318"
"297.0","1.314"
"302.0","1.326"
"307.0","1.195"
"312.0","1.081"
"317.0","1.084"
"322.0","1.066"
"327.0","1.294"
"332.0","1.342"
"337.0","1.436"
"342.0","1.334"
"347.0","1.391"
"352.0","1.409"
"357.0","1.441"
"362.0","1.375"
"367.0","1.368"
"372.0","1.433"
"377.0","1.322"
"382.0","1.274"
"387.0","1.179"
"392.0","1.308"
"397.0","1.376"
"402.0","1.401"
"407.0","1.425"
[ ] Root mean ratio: 1.03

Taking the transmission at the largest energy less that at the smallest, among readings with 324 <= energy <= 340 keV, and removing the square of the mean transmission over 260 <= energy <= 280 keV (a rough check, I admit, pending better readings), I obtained -1.6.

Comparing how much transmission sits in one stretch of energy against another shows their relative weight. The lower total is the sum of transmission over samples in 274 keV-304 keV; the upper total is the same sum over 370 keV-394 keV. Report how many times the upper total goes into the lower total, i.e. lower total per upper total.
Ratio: 1.2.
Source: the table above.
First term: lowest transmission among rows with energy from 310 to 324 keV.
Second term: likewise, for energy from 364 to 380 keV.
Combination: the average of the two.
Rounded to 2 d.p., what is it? 1.19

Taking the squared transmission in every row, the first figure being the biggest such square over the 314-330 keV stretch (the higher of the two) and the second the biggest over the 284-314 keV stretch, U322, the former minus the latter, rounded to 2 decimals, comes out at -0.08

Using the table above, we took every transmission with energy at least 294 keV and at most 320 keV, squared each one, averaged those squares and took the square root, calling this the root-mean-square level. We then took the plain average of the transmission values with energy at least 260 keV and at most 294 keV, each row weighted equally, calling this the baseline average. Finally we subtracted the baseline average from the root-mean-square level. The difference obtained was -0.10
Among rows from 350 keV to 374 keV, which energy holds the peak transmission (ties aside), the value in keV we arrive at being 357.0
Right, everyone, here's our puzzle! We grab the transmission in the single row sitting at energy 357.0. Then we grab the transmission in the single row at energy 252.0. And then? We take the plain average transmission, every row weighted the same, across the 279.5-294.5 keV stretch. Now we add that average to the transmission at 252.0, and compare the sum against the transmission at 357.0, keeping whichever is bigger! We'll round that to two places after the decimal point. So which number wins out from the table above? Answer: 2.56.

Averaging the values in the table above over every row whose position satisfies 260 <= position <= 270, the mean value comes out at 1.28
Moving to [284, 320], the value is 1.23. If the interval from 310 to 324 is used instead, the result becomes 1.08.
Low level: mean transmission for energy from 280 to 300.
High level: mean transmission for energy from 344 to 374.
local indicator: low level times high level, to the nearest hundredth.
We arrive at 1.82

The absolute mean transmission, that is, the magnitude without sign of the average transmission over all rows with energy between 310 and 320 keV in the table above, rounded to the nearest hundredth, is 1.08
